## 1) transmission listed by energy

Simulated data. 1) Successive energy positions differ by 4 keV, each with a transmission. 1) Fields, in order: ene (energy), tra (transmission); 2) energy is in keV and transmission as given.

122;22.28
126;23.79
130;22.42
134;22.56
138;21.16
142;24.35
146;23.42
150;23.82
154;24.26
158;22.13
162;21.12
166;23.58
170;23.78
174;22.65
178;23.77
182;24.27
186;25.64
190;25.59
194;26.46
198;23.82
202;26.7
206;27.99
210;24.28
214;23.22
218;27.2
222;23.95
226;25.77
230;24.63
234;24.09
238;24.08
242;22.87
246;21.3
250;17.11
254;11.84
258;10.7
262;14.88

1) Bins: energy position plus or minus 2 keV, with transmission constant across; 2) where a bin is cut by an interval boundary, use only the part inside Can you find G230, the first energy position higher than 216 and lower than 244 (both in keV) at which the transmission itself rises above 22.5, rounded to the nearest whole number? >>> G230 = 218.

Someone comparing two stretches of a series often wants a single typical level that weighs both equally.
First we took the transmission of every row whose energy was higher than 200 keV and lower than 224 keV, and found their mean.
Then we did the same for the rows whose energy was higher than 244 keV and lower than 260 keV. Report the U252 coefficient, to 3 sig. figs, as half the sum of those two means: 20.4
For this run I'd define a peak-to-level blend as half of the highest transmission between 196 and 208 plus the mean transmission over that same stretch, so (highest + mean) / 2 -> 27.1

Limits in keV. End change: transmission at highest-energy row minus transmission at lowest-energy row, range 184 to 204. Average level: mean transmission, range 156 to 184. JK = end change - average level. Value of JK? -22.0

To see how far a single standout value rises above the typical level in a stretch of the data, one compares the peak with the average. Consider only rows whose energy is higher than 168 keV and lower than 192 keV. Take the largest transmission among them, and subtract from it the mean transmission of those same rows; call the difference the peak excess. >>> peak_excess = 1.4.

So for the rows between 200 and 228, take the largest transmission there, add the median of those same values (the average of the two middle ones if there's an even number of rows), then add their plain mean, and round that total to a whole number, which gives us 79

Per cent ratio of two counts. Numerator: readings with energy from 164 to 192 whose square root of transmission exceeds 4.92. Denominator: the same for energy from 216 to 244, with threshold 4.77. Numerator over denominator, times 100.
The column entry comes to 43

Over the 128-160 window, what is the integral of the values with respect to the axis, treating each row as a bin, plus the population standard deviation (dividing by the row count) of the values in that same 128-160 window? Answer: 738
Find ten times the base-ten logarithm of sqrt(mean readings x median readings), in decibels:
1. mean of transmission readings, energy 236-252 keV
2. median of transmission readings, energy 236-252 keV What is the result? 13.4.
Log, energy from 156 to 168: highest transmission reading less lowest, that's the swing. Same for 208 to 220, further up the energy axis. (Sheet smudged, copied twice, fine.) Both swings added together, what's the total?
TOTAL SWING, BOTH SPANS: 6.44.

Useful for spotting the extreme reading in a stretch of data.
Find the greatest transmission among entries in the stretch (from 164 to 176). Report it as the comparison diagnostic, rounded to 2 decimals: 23.78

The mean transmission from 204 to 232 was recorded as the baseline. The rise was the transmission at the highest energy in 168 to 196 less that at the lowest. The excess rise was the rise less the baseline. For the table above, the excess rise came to -23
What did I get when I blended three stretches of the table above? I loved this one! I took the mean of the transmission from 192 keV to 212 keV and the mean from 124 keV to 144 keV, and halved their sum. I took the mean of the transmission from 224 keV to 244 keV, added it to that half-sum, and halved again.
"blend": 24.3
